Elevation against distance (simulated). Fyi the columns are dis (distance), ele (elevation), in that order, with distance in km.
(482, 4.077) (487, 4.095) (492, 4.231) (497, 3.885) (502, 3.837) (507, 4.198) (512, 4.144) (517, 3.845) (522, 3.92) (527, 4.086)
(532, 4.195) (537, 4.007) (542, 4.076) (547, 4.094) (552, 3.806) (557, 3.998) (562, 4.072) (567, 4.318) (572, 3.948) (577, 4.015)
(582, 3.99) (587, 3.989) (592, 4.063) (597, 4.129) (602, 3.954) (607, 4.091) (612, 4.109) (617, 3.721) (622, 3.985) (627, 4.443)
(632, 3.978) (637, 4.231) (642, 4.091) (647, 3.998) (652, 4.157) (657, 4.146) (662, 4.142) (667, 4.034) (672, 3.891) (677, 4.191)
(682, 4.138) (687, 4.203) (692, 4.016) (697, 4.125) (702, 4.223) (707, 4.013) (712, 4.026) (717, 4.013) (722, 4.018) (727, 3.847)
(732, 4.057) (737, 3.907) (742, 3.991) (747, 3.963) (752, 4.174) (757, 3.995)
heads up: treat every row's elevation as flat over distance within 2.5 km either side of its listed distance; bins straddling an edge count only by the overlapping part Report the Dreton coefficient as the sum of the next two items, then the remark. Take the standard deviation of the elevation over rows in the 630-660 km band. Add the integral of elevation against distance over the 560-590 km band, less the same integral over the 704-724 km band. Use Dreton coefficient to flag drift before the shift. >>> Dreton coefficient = 41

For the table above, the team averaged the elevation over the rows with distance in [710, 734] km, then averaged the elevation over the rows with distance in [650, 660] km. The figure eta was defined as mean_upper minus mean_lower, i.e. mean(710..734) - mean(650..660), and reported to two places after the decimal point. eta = -0.16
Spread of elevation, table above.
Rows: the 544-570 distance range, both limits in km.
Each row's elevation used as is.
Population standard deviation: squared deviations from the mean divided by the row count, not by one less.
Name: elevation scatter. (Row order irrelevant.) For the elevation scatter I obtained 0.165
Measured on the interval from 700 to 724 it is 0.082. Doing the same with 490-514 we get 0.165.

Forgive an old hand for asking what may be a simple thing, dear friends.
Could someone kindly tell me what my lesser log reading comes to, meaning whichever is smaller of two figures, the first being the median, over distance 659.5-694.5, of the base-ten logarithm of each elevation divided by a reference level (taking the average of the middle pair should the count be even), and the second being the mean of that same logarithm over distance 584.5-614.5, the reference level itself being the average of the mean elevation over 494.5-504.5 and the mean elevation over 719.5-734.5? 0.015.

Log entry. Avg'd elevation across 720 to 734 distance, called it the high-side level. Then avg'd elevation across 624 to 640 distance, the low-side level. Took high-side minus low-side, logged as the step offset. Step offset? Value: -0.24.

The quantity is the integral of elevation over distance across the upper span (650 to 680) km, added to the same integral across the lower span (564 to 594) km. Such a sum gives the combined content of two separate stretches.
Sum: 244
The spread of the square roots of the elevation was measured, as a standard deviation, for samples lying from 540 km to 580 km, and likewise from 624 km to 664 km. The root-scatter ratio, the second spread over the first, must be 1.0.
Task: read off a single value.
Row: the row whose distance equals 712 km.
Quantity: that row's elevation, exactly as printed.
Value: 4.026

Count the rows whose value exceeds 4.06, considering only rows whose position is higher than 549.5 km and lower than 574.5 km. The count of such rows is 2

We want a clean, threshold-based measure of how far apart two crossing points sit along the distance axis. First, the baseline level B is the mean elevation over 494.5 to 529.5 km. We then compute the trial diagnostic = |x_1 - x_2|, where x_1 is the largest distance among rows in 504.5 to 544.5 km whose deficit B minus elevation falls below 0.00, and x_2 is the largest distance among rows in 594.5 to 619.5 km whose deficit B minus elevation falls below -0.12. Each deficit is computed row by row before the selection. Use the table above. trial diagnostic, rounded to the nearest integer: 70 km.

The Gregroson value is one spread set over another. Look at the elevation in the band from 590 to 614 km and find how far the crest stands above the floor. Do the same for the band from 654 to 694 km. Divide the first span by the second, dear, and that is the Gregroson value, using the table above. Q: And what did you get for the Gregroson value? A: 0.6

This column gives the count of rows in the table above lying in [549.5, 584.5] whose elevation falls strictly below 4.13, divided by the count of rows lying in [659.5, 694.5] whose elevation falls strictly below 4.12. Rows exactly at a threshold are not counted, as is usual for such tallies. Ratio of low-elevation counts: 2.00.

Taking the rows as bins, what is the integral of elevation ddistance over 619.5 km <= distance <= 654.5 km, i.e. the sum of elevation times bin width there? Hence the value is 144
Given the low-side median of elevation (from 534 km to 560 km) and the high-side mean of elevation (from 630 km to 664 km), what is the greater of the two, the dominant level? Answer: 4.11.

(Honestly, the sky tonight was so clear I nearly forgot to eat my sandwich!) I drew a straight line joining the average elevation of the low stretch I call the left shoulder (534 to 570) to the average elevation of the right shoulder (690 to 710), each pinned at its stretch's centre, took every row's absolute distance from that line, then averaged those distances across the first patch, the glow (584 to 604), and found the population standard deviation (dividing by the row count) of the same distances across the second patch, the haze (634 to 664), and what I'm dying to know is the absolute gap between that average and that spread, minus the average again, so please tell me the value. -0.042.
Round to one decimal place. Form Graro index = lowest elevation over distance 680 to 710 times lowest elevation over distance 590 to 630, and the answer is 14.9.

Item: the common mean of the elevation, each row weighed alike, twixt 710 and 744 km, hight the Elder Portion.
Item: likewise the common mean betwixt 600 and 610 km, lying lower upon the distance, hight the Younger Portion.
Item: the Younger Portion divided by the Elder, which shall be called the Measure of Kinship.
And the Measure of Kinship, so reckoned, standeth 1.01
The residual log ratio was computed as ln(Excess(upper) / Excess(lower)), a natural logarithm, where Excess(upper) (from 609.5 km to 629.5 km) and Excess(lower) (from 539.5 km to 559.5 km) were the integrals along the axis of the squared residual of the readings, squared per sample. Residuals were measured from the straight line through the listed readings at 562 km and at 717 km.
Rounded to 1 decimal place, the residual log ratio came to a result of 1.2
